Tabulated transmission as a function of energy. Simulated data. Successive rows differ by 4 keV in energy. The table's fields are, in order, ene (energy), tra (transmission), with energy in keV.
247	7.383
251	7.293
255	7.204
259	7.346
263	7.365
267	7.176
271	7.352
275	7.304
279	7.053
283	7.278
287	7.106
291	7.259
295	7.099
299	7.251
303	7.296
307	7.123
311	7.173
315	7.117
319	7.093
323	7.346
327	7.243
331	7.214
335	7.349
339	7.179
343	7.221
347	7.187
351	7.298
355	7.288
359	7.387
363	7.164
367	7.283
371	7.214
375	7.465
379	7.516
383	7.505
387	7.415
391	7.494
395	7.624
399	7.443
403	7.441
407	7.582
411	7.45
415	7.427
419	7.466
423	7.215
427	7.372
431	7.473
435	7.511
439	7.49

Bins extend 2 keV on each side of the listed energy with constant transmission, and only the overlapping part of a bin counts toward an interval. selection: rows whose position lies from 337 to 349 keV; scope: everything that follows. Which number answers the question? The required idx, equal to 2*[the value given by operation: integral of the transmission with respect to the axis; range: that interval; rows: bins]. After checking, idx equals 172.7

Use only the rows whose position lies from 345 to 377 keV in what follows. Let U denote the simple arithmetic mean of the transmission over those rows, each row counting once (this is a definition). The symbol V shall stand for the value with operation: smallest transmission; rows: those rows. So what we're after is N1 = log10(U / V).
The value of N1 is 0.0073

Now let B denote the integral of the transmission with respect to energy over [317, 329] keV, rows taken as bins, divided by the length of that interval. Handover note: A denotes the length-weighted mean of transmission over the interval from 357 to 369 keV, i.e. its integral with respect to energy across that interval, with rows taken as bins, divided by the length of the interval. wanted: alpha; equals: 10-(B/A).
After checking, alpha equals 9.01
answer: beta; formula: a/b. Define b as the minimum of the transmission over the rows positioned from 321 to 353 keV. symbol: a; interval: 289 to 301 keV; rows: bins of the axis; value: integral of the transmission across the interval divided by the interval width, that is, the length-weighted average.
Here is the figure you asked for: 1.00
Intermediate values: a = 7.20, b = 7.179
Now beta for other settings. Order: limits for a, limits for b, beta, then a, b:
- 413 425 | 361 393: 1.03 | 7.37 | 7.164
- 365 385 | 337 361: 1.03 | 7.40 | 7.179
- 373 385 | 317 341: 1.06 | 7.50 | 7.093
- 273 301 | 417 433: 1.00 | 7.19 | 7.215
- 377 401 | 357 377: 1.05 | 7.50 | 7.164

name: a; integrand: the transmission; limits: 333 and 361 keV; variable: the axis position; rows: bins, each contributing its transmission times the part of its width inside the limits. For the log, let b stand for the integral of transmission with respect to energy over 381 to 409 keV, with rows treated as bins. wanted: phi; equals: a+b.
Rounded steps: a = 204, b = 210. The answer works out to 414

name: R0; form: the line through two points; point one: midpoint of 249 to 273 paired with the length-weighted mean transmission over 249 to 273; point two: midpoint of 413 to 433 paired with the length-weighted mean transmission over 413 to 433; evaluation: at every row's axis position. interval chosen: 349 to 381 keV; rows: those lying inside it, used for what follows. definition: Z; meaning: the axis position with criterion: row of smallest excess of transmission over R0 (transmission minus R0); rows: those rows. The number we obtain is 363 keV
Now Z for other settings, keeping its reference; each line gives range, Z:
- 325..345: 339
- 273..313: 279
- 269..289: 279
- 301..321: 319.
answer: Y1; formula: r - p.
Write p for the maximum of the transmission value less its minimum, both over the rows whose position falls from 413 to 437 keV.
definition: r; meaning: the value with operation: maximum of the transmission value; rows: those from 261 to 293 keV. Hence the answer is 7.07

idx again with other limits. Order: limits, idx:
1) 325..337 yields 174.4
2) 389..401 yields 180.5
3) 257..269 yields 175.1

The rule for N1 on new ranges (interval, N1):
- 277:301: 0.0074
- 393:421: 0.0037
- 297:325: 0.0065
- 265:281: 0.0102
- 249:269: 0.0061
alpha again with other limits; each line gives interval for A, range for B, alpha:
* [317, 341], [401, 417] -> 8.97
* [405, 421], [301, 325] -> 9.04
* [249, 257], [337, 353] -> 9.00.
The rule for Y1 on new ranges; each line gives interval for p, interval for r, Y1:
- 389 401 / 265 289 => 7.17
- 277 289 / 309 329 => 7.12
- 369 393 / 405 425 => 7.28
